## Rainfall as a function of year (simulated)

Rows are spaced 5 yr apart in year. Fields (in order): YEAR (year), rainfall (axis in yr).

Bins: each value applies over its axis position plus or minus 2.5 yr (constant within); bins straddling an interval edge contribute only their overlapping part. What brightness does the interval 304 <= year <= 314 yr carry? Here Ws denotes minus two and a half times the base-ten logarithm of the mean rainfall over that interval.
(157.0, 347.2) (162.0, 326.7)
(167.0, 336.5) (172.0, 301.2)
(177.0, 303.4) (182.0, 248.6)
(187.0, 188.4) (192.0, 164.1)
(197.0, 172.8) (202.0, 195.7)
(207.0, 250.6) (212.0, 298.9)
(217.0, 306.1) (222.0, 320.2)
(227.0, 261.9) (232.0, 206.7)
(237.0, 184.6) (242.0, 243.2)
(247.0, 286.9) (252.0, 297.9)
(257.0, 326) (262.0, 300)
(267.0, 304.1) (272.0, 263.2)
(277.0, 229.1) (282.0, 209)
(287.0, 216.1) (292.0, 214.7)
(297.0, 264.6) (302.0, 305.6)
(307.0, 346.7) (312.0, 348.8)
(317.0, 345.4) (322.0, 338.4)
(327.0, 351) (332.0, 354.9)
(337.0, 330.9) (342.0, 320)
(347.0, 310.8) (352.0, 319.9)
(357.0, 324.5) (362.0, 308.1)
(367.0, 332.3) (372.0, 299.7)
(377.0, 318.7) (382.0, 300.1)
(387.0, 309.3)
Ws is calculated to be -6.35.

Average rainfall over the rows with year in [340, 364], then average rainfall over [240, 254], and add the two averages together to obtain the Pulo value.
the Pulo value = 593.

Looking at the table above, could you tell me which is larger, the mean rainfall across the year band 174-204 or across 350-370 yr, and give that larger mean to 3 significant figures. 321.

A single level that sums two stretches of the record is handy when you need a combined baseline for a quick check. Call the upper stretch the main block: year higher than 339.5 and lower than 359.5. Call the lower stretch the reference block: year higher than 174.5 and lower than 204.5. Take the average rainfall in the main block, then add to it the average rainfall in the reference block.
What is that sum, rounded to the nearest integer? 531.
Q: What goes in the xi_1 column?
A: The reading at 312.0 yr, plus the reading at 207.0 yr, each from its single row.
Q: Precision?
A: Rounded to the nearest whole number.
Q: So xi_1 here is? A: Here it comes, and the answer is 599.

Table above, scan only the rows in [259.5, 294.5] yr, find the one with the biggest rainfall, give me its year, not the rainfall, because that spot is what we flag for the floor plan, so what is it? 267.0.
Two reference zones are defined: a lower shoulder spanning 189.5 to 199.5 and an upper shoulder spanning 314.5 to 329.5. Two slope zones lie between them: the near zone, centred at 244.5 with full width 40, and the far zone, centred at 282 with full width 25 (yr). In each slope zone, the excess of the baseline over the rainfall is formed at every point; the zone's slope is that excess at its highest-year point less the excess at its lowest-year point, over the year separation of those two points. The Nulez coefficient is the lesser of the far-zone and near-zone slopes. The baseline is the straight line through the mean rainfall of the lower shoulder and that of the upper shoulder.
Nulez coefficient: 0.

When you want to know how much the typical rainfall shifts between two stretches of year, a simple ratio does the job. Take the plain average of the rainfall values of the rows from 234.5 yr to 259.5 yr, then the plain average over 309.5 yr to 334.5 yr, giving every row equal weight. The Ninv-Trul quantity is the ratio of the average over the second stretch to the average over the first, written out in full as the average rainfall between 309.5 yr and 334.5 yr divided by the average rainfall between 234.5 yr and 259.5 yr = 1.30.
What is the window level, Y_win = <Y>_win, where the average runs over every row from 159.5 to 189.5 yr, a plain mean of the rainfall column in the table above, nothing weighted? 284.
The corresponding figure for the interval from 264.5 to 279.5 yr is 265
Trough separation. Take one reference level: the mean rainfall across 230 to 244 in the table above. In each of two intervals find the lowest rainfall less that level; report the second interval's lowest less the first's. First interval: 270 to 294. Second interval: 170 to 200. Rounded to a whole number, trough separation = -45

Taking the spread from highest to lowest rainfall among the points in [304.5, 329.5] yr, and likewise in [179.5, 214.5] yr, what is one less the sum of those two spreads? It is -146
